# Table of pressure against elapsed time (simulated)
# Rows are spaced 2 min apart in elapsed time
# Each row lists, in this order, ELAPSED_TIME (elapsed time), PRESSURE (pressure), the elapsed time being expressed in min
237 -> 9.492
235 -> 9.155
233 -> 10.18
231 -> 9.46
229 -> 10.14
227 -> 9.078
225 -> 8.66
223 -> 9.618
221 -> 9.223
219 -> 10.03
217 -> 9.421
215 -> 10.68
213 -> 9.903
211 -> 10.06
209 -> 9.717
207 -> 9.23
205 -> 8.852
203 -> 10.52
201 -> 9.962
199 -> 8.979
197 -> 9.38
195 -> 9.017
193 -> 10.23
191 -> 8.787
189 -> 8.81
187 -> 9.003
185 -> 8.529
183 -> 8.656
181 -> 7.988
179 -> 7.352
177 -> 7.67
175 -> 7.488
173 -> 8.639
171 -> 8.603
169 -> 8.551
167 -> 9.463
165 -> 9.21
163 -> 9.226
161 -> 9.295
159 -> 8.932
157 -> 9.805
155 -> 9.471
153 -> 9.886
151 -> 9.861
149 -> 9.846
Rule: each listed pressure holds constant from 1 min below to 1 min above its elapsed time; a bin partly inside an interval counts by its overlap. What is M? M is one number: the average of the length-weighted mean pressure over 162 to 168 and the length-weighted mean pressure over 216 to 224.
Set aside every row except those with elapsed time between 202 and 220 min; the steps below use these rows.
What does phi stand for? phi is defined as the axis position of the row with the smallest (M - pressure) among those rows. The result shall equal 215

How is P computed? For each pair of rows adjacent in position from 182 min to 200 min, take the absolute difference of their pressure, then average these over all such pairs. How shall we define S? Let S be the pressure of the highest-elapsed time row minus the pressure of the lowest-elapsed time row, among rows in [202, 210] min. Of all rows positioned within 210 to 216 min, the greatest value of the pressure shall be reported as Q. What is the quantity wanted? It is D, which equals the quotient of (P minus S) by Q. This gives 0.12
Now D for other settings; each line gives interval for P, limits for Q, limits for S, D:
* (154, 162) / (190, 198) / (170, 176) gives 0.16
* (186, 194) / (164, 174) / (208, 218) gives 0.09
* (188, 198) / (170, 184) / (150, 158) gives 0.09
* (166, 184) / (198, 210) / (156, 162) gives 0.10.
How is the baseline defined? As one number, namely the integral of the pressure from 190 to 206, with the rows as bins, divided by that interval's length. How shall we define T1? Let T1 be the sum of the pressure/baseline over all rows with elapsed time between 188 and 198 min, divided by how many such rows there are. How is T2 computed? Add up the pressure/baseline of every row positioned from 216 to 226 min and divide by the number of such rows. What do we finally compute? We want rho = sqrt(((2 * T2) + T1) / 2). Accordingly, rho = 1.22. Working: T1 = 0.98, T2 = 0.99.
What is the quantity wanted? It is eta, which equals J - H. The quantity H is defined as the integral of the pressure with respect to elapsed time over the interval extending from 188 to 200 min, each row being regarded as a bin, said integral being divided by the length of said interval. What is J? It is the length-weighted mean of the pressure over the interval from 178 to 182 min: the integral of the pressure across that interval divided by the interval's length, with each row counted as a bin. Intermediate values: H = 9.2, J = 7.7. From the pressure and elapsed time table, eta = -1.53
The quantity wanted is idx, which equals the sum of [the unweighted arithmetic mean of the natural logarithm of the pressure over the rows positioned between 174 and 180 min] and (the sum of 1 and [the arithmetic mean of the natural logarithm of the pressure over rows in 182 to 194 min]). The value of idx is 5.21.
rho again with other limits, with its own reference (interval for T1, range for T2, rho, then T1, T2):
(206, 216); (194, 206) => 1.23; 1.05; 1.00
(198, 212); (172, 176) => 1.17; 1.02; 0.85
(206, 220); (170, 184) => 1.17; 1.04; 0.85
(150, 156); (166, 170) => 1.21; 1.03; 0.95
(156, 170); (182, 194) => 1.20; 0.97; 0.95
